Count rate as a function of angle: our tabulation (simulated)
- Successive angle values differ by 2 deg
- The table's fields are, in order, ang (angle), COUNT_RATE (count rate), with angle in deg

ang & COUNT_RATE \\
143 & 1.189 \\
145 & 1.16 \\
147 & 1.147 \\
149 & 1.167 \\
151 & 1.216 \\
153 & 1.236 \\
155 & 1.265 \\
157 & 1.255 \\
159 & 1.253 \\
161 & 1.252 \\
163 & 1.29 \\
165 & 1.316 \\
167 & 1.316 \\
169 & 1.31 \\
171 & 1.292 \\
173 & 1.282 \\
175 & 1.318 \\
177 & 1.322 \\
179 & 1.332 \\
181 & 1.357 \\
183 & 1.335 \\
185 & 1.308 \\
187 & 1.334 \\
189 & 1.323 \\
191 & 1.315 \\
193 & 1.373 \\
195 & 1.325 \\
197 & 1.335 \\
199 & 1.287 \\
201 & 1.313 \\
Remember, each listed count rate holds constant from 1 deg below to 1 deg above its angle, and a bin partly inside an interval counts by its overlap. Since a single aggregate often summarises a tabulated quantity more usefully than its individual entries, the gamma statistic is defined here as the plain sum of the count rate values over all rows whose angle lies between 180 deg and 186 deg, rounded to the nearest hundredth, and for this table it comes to 4.00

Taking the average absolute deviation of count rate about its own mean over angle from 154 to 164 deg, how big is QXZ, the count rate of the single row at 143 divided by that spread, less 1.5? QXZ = 101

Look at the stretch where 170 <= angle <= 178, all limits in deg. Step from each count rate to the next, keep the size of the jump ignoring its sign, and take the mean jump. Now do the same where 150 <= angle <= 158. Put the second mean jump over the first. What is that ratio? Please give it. 1.18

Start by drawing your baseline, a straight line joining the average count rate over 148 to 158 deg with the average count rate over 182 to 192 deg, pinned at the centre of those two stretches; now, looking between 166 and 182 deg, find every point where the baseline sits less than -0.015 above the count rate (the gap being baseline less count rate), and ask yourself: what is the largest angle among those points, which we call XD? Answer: 181 deg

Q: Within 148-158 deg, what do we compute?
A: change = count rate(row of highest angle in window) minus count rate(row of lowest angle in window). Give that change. 0.09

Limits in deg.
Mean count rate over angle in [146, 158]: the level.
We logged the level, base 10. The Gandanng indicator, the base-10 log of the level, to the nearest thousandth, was 0.084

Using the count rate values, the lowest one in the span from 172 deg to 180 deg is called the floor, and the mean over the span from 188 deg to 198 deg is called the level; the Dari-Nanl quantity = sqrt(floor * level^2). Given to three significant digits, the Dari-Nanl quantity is 1.51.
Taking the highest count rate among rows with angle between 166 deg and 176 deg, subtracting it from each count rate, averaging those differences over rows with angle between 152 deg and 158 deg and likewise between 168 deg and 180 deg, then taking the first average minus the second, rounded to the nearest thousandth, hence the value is -0.057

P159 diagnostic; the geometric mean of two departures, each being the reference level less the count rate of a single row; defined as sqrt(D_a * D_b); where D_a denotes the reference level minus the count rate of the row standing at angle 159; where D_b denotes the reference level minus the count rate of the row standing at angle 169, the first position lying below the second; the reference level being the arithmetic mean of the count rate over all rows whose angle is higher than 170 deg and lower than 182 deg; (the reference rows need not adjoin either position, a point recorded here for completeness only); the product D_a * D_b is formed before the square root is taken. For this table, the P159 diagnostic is 0.021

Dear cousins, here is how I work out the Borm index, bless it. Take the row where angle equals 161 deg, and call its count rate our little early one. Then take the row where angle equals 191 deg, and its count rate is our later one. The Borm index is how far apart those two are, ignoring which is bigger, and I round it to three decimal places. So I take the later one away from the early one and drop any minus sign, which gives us 0.063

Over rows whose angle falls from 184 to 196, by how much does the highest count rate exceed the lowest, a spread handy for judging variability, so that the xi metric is 0.065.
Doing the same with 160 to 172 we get 0.064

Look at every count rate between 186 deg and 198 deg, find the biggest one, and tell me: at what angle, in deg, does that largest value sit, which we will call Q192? 193 deg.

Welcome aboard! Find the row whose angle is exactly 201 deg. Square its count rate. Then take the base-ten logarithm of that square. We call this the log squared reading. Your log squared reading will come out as 0.237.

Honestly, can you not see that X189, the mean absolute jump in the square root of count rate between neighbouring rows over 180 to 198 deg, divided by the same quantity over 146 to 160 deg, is 1.15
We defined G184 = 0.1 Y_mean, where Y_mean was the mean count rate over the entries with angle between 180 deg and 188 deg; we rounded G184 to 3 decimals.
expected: 0.133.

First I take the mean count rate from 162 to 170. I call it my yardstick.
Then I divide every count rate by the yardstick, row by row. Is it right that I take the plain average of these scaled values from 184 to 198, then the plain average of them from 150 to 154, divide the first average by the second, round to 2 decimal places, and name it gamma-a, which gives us 1.09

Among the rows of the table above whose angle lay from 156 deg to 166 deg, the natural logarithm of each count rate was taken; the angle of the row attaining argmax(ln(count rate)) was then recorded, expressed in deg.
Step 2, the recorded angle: 165 deg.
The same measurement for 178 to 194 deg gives 193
